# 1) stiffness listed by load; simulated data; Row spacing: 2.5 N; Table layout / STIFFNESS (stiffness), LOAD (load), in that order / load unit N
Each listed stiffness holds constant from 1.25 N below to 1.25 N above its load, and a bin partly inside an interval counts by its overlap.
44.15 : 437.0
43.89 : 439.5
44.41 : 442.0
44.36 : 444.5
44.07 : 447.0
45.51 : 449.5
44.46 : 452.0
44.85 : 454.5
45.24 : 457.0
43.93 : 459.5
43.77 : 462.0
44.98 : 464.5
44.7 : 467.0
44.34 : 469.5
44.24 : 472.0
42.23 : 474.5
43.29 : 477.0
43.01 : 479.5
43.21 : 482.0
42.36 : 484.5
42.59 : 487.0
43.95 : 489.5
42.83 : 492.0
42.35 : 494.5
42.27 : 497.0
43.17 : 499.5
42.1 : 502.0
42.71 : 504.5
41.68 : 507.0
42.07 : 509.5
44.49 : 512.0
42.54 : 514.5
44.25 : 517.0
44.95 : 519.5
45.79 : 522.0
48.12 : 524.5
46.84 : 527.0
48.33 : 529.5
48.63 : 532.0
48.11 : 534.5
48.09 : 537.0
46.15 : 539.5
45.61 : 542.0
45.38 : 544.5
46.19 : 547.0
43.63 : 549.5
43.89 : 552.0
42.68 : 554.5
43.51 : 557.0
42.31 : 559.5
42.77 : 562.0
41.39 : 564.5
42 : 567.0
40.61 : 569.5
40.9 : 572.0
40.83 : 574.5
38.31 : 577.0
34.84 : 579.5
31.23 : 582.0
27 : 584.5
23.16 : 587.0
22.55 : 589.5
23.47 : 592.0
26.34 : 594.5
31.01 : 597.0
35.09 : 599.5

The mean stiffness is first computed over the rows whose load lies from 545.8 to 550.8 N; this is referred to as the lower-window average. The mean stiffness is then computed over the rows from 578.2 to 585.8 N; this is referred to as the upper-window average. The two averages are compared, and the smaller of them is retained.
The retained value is 31.0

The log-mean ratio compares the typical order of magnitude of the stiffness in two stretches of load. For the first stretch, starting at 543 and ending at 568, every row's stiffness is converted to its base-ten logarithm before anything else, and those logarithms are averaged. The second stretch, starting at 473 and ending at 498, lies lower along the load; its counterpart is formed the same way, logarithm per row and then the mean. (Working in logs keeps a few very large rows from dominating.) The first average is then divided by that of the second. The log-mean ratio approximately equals 1.00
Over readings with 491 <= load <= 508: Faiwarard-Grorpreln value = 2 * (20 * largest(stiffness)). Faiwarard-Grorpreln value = 1727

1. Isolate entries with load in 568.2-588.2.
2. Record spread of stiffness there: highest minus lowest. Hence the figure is 17.7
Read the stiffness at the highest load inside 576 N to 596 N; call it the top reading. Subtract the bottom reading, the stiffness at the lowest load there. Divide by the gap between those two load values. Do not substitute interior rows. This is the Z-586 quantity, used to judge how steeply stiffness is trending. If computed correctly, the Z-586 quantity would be -0.68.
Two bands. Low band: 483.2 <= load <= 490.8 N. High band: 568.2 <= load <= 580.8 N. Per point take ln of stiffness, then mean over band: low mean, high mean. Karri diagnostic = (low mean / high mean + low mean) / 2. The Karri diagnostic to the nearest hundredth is 2.39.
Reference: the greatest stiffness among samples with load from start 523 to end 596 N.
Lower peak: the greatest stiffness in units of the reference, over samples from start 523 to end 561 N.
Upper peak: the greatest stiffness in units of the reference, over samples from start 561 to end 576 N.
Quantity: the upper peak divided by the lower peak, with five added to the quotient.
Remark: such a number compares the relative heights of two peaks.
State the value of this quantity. 5.88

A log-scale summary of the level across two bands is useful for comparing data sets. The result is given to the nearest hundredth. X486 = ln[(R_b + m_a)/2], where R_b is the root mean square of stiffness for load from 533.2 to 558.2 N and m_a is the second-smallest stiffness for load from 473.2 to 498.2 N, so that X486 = 3.78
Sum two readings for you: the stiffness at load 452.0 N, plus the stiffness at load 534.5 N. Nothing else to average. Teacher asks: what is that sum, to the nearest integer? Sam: 93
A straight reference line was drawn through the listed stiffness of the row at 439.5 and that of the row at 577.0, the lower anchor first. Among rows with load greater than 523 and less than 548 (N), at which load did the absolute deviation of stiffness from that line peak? 532.0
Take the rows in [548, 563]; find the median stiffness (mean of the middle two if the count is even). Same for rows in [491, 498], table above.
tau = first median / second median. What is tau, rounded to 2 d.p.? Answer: 1.02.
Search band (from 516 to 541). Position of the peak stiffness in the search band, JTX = 532.0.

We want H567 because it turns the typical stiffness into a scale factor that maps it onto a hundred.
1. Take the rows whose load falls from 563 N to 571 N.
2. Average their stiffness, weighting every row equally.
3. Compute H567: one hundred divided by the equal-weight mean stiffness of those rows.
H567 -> 2.42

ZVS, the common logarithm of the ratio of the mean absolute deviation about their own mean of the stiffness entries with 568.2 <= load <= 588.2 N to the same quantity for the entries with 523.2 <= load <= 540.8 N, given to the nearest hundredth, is 0.89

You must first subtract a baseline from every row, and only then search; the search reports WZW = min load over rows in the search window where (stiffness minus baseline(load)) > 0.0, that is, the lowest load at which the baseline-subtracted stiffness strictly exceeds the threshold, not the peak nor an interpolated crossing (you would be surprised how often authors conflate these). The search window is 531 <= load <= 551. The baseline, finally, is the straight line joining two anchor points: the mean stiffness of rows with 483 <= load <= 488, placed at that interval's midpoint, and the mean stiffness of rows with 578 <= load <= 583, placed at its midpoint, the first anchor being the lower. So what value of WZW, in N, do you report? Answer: 532.0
